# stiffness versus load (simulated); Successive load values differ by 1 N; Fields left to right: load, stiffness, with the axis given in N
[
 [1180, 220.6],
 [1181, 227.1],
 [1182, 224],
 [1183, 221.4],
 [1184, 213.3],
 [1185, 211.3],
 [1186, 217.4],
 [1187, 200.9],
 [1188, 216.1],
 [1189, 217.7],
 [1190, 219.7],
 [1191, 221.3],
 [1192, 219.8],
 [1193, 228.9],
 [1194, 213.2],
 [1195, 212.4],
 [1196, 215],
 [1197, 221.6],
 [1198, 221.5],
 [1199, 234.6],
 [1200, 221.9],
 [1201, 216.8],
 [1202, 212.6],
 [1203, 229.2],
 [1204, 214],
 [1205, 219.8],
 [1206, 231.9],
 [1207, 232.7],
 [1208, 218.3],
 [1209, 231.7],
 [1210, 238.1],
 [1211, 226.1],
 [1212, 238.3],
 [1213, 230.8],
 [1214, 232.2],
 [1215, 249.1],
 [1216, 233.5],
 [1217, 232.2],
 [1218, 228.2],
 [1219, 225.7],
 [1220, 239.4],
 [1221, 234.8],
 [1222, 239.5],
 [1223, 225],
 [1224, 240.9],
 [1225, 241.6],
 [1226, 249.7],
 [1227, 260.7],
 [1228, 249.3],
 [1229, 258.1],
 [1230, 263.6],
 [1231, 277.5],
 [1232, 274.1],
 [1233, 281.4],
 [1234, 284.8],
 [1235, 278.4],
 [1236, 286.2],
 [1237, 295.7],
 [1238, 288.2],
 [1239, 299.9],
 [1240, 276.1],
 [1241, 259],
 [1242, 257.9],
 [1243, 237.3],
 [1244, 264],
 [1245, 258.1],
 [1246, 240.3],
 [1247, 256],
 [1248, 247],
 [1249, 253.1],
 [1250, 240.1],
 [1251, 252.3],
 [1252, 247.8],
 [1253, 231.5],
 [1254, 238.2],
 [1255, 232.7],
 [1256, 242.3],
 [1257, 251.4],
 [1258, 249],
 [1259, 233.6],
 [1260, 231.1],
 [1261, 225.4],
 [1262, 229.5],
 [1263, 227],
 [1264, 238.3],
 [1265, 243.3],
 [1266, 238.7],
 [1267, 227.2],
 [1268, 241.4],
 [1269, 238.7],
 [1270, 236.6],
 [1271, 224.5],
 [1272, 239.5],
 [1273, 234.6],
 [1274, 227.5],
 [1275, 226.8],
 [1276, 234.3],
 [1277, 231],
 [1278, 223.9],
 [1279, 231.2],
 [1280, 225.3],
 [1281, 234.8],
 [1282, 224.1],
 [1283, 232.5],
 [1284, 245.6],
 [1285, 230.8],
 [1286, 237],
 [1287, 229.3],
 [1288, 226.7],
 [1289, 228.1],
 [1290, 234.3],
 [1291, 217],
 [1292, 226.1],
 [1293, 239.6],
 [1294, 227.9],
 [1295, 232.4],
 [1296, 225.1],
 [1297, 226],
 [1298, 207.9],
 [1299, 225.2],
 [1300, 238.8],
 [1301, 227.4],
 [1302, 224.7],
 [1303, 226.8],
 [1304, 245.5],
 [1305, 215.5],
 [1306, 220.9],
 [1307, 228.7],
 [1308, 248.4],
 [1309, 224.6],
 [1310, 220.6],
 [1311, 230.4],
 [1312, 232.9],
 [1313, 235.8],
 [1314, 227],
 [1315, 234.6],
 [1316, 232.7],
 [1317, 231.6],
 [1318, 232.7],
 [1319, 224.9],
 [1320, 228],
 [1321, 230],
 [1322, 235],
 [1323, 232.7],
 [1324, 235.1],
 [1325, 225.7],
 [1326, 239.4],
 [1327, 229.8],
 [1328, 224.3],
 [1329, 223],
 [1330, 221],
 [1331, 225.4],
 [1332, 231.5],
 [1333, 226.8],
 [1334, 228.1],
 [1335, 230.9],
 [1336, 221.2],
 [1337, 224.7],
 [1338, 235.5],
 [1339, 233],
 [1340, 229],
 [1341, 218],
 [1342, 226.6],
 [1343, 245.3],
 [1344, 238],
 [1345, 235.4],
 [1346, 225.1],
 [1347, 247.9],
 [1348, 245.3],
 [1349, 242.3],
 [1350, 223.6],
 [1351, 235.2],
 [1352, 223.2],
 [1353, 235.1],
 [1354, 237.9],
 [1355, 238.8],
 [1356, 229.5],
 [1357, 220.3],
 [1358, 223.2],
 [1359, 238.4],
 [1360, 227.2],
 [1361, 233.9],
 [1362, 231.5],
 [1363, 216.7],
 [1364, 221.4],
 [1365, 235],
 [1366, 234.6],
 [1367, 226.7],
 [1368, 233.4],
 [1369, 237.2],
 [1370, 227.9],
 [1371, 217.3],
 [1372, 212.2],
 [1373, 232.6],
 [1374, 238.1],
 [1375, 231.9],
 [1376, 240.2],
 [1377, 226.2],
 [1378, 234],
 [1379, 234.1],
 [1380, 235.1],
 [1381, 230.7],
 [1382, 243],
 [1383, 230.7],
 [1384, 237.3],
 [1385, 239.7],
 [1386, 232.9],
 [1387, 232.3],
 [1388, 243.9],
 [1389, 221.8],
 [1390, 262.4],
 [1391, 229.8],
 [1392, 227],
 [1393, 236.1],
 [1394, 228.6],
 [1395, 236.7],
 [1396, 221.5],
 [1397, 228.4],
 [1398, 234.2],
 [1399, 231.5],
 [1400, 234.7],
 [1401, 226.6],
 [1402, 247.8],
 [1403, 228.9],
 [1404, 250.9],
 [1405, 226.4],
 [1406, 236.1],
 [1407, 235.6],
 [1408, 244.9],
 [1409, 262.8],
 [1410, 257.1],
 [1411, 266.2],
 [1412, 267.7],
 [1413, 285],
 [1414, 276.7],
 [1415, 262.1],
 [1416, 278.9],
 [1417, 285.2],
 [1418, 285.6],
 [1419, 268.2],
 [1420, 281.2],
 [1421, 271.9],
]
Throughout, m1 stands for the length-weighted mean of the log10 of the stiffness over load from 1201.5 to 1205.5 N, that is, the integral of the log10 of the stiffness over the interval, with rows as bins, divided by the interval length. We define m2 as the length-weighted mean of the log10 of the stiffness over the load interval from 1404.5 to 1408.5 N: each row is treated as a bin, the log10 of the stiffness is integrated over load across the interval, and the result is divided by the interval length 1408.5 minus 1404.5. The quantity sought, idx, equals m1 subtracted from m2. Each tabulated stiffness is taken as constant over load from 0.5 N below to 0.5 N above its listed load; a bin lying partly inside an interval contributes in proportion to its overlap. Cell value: 0.032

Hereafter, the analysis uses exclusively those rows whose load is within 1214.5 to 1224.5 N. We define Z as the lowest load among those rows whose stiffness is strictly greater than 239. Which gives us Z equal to 1215 N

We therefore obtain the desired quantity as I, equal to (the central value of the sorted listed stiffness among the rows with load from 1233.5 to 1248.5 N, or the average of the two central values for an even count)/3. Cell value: 88.0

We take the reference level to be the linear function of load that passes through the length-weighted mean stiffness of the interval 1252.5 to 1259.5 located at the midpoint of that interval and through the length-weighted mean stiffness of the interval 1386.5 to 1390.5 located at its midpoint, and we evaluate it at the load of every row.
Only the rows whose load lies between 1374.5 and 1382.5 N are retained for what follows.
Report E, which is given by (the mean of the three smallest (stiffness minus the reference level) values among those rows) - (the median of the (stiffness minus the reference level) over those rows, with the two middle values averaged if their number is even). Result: -4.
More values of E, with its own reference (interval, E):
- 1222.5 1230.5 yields -14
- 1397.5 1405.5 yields -6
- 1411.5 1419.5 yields -12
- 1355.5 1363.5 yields -8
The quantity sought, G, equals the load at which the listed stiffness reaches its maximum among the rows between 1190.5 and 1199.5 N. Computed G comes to 1199 N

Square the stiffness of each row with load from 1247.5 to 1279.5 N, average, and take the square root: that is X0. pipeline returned 237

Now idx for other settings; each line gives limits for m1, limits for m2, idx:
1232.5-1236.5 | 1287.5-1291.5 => -0.096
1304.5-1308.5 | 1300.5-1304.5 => 0.006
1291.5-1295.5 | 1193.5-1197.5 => -0.031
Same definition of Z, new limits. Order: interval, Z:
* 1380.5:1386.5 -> 1382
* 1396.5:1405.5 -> 1402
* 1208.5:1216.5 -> 1215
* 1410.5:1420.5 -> 1411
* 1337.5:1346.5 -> 1343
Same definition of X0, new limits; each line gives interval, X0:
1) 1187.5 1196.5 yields 218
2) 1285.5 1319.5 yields 229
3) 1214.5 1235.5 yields 252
